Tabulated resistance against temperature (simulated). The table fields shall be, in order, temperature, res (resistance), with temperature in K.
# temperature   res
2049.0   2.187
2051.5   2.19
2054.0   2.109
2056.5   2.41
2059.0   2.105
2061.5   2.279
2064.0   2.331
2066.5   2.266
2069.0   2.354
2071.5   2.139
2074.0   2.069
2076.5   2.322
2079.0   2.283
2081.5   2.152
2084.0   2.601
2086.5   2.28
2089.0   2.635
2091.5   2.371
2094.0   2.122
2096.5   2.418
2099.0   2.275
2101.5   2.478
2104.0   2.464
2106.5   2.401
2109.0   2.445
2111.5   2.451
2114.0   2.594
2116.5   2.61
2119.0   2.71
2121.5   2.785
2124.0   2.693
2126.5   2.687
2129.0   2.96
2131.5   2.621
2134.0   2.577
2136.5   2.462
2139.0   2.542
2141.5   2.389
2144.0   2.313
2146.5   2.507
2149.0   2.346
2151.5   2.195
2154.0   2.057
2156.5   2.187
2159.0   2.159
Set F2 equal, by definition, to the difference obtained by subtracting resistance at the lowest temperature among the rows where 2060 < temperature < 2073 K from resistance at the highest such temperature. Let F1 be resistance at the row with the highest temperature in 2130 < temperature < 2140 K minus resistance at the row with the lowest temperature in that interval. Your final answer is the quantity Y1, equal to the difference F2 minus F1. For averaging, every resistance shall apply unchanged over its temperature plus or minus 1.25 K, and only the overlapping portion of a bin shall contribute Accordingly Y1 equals -0.1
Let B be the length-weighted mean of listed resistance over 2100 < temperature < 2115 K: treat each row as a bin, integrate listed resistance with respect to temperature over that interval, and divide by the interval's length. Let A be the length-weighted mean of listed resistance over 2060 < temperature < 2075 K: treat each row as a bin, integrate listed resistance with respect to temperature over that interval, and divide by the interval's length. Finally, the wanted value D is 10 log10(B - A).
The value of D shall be -6.4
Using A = 2.24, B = 2.47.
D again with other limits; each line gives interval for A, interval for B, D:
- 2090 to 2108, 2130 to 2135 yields -6.0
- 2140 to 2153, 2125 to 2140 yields -5.3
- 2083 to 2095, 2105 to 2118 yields -10.0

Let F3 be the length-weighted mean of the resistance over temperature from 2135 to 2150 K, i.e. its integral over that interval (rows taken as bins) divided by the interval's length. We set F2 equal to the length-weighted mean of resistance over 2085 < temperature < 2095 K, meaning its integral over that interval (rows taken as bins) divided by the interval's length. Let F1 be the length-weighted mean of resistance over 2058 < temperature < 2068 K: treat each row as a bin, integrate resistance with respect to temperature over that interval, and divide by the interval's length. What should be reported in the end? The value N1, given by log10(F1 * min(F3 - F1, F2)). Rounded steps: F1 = 2.25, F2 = 2.36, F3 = 2.43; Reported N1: -0.39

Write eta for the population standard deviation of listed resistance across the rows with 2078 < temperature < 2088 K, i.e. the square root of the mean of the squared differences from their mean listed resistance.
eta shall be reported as 0.166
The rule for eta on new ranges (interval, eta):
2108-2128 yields 0.115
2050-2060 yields 0.124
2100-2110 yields 0.029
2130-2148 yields 0.100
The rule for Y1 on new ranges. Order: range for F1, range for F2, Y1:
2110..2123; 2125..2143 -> -0.6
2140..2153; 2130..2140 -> 0.1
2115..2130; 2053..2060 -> -0.4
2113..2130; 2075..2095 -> -0.6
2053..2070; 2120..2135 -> -0.5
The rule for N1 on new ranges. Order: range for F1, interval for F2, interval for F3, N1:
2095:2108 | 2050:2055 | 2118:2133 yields -0.09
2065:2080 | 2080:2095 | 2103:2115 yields -0.29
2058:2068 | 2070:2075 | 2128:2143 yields -0.13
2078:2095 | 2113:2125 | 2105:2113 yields -0.70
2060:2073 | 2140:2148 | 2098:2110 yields -0.47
